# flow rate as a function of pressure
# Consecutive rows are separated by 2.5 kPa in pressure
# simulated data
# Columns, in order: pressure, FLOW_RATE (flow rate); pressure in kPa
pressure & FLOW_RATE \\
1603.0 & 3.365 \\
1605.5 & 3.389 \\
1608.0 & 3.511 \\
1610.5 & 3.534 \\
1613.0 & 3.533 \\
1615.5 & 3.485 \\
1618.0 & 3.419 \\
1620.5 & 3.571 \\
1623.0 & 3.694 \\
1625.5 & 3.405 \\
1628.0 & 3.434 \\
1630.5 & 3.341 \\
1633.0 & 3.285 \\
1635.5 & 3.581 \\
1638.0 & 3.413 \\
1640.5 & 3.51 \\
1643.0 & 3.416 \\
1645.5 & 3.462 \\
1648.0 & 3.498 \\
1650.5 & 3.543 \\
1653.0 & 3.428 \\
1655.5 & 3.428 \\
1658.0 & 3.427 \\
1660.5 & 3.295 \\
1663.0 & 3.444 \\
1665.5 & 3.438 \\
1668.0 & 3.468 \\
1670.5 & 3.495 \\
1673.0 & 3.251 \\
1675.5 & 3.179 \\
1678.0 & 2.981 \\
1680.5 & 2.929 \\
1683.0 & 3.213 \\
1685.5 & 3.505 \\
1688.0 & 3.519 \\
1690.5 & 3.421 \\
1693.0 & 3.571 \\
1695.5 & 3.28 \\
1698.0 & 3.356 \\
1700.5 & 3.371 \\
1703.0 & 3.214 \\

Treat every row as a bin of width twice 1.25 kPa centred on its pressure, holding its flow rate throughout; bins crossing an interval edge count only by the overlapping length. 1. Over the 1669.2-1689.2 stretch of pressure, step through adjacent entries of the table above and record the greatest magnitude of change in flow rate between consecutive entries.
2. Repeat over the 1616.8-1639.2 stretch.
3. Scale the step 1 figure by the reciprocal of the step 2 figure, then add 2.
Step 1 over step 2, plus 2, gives 3.0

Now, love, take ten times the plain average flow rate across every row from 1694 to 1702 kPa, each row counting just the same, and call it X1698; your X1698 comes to 33.4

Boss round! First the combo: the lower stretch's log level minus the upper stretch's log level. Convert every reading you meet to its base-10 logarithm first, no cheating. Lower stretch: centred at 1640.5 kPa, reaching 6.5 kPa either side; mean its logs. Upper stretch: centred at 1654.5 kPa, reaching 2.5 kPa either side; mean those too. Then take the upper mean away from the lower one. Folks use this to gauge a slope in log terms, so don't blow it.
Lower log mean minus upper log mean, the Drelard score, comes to 0.006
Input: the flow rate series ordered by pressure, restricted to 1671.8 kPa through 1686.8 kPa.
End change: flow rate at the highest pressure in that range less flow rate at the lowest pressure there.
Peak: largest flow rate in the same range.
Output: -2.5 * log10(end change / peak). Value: 2.8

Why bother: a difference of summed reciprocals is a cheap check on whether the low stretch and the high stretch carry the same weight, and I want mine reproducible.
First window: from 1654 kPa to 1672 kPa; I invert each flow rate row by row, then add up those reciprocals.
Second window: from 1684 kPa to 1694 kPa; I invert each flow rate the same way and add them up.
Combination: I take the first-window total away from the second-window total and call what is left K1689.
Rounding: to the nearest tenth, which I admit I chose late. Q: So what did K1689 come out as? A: -0.9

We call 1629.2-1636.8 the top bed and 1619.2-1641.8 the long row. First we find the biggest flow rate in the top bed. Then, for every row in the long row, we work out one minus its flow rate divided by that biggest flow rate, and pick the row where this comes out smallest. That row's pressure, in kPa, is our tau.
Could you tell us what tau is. 1623.0 kPa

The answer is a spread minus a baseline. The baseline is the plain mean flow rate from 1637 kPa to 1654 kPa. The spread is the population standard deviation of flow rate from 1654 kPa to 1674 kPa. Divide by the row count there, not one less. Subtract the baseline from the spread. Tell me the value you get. -3.39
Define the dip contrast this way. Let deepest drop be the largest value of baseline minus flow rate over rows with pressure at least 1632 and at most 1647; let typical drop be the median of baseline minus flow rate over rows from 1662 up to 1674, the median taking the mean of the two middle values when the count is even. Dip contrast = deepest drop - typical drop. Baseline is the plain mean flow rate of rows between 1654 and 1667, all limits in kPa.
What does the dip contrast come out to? 0.2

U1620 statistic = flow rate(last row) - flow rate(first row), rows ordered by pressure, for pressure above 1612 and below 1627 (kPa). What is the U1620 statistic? -0.1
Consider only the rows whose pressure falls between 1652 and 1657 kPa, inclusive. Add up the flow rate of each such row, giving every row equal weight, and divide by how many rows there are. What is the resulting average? 3.43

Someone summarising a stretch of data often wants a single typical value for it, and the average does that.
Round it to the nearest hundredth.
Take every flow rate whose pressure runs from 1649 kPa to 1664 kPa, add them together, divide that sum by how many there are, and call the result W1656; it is 3.43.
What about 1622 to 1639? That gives 3.45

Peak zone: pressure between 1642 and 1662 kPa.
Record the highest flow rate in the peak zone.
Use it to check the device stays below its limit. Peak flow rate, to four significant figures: 3.543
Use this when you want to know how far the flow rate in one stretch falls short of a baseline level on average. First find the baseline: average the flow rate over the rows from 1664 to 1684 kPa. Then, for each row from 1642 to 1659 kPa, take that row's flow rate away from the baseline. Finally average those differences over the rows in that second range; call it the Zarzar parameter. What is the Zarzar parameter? -0.21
